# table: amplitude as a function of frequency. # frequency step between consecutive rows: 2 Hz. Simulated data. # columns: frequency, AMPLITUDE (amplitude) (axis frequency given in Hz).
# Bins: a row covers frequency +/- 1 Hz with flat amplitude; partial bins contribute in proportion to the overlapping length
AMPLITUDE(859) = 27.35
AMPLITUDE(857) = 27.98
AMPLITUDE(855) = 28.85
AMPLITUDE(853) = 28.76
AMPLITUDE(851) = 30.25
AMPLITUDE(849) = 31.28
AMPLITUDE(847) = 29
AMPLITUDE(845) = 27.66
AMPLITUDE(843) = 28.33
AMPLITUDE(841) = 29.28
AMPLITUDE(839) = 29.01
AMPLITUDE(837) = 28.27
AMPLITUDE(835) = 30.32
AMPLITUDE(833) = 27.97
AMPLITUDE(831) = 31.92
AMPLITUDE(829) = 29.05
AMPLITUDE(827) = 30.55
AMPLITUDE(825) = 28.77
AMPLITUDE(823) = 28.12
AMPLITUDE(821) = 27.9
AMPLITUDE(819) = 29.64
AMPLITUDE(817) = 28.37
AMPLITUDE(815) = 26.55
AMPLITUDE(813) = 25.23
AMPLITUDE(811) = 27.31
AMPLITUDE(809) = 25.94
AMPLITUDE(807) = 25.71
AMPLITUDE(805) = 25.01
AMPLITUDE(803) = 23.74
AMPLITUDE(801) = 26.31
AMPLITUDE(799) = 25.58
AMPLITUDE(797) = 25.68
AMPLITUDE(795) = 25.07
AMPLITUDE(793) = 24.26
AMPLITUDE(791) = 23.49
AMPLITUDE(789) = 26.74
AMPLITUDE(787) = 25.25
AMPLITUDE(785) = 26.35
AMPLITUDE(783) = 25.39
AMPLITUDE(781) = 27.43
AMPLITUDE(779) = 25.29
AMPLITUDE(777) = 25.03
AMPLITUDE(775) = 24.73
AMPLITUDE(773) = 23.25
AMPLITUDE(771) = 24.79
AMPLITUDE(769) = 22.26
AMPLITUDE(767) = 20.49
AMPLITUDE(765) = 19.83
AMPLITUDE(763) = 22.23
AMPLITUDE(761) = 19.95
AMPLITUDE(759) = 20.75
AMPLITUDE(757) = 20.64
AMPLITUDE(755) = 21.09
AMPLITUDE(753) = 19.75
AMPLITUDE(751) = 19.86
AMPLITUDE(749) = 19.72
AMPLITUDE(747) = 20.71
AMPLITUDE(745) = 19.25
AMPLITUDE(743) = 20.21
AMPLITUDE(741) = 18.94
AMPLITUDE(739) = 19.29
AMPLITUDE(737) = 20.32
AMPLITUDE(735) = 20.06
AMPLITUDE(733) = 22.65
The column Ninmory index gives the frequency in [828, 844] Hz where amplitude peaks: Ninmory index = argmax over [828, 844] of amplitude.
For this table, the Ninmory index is 831 Hz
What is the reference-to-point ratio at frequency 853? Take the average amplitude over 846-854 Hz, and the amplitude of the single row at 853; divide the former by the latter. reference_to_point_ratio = 1.04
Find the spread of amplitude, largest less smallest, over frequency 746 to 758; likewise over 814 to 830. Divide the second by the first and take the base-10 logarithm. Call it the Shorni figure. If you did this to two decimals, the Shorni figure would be 0.47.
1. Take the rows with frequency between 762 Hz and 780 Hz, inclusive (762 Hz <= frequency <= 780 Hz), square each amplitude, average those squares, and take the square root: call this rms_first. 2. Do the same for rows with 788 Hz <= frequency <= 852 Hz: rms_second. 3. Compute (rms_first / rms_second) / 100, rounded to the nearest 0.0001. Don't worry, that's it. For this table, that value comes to 0.0084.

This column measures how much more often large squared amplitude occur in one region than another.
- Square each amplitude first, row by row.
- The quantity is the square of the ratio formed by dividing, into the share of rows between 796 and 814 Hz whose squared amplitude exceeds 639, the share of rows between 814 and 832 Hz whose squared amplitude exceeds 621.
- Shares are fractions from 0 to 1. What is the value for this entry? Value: 0.44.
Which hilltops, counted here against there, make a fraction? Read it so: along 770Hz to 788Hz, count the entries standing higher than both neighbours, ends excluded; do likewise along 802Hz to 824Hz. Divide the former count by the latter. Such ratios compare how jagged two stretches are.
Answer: 1.0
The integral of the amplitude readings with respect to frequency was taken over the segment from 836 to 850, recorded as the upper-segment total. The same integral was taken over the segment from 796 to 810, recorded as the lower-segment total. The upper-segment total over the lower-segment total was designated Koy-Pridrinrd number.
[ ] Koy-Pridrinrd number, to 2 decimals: 1.14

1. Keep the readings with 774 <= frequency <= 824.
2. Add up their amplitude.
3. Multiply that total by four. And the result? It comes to 2600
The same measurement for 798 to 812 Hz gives 718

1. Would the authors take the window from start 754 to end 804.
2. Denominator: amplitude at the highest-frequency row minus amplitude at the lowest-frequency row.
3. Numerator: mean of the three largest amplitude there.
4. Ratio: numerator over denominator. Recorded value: 10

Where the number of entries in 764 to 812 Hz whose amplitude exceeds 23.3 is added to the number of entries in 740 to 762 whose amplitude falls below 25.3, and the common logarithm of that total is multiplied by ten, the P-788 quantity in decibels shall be 14.9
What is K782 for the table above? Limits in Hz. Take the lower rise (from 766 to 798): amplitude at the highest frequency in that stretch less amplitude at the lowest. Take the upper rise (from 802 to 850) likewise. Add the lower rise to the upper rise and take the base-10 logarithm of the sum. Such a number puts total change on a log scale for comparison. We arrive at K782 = 1.1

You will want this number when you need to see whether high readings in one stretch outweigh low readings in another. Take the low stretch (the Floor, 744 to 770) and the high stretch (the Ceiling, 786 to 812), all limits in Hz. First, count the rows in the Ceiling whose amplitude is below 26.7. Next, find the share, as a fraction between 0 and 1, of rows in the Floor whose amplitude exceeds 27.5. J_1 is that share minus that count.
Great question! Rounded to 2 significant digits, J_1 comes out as -11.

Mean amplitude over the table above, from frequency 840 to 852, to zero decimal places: 29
